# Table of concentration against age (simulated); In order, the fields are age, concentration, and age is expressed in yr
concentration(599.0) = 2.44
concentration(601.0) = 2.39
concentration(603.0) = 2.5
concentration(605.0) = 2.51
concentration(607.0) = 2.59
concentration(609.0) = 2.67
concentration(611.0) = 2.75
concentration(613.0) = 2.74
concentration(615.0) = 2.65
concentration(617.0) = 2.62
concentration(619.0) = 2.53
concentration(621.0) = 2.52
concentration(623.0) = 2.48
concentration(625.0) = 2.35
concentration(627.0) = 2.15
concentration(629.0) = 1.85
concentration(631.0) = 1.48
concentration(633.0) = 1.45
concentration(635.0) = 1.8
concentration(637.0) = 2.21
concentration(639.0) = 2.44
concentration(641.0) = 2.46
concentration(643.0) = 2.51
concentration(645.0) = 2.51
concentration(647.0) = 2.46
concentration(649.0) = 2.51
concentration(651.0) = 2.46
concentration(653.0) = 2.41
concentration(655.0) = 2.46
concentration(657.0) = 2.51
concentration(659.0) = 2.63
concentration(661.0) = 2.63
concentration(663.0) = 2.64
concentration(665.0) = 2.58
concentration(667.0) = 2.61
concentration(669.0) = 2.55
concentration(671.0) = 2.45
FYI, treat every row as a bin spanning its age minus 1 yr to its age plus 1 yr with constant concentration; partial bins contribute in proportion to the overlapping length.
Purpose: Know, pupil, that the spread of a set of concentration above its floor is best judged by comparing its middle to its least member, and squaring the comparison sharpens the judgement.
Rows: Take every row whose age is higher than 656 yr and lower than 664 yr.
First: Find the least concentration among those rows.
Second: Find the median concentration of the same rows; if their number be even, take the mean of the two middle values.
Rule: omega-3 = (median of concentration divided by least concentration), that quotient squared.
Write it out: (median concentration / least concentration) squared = 1.10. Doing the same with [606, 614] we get 1.09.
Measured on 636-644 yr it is 1.23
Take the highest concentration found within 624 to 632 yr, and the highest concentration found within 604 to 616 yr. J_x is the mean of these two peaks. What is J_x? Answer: 2.55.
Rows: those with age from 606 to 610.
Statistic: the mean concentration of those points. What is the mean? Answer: 2.63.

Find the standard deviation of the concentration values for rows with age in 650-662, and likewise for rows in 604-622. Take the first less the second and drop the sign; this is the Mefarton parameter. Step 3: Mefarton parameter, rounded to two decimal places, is 0.00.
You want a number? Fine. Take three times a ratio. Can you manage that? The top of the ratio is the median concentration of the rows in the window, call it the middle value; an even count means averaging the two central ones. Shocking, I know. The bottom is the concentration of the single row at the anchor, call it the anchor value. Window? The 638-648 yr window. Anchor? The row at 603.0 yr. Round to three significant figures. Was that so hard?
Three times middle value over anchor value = 2.95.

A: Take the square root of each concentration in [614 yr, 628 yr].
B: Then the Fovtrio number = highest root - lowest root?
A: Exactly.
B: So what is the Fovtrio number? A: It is 0.16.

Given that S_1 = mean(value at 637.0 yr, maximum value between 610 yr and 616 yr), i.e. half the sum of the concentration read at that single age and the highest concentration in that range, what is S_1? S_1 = 2.48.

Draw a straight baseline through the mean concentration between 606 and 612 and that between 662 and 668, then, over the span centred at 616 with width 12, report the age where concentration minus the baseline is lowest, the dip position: 621.0 yr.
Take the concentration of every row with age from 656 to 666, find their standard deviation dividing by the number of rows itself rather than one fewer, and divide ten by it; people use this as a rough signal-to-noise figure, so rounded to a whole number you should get 205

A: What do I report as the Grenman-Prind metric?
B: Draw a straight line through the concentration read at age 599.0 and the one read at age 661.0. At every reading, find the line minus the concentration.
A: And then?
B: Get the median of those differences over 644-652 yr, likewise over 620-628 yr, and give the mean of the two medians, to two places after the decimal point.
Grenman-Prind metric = 0.10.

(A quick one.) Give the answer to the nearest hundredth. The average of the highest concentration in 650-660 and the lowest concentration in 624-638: 2.04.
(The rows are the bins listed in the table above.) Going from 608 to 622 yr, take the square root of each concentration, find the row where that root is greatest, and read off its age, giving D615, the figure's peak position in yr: 611.0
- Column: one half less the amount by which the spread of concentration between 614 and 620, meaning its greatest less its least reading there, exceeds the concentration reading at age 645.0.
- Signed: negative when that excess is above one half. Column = 2.89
